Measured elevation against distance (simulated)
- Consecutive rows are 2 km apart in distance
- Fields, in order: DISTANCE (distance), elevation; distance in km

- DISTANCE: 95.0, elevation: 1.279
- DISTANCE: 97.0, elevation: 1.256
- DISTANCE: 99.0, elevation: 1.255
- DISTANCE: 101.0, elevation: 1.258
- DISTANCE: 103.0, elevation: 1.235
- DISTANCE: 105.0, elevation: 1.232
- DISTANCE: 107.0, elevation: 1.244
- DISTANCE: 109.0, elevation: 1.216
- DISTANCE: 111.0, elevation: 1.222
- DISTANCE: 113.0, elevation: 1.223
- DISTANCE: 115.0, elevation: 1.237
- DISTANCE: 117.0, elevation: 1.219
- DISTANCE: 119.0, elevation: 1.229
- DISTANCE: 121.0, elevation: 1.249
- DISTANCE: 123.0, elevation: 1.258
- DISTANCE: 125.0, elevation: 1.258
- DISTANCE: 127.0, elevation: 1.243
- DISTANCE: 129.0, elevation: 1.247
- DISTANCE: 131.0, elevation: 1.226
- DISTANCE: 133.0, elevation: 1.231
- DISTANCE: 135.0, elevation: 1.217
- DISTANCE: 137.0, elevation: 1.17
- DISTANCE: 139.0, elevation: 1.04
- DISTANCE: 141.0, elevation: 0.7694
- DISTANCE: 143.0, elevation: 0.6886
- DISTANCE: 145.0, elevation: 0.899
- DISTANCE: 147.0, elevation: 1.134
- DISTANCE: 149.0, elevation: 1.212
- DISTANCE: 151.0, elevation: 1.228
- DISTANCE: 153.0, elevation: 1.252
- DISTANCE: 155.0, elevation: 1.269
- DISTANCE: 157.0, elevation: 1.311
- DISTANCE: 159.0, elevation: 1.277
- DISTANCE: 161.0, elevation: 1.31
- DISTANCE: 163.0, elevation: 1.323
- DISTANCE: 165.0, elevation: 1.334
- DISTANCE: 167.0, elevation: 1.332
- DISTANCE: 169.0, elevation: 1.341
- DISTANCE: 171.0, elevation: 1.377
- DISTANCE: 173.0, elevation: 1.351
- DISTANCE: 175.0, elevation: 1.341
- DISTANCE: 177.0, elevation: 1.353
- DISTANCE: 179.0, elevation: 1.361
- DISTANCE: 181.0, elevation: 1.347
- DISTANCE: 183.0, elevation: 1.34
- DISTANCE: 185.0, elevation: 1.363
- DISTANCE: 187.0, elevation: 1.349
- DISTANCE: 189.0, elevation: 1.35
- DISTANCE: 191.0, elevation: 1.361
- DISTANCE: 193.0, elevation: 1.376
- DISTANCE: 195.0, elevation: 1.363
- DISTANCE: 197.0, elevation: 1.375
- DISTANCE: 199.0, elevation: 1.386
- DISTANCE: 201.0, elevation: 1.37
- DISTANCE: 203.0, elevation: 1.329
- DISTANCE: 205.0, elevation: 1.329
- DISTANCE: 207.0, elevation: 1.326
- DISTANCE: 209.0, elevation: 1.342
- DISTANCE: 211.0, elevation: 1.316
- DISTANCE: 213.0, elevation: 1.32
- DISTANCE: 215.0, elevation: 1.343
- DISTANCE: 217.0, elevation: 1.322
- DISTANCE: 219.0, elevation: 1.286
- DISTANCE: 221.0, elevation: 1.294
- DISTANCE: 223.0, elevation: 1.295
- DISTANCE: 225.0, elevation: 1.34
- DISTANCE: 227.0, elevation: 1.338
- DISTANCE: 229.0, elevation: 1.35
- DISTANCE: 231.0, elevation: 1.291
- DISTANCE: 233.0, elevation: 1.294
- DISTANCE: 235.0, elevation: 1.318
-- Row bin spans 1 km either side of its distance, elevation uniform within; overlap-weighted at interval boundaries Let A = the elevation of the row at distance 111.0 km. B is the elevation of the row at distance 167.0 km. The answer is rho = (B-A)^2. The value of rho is 0.0121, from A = 1.222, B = 1.332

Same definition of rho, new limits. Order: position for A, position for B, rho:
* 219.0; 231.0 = 0.0000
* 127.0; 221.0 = 0.0026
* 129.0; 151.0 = 0.0004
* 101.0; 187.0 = 0.0083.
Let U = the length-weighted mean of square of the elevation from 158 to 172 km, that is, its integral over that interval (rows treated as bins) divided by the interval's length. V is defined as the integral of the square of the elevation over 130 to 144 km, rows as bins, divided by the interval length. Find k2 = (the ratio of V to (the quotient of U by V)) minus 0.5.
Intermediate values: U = 1.8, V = 1.15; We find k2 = 0.2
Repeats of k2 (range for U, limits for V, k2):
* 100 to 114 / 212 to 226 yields 1.5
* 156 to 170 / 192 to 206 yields 1.5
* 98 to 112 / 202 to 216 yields 1.5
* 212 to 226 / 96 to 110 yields 0.9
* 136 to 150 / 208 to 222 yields 2.5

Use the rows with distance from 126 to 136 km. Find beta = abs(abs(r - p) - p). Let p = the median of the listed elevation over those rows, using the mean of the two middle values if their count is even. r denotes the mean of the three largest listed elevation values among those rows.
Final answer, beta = 1.22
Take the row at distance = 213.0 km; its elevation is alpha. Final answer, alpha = 1.32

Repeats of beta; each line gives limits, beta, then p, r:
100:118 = 1.22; 1.23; 1.25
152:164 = 1.27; 1.29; 1.31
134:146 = 0.80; 0.97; 1.14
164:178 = 1.32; 1.34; 1.36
